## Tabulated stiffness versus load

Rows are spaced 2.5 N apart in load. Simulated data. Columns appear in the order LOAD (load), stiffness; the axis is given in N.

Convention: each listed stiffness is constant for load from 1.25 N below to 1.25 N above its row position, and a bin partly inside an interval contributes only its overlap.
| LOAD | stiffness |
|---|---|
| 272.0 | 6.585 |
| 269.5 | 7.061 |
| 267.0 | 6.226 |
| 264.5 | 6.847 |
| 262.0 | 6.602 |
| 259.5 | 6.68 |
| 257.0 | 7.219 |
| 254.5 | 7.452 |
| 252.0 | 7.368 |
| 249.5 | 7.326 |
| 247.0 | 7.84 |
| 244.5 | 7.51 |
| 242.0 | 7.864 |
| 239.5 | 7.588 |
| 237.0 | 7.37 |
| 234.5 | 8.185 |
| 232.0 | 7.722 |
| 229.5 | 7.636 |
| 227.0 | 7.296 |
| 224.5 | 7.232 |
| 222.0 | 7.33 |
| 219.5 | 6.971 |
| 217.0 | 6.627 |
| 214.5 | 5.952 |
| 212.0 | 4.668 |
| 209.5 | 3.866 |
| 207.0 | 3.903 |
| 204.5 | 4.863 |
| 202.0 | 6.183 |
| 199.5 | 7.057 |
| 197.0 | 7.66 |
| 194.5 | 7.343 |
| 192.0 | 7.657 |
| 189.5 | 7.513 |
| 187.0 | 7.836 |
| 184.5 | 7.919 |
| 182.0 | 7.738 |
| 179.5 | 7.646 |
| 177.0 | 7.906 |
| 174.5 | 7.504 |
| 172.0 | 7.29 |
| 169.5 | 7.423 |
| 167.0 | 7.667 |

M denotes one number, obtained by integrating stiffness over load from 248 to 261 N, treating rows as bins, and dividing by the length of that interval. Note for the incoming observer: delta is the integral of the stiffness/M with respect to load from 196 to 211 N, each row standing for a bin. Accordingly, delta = 11.5 N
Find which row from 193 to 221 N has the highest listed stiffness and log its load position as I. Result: 197.0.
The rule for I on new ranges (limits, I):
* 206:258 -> 234.5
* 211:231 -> 229.5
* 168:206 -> 184.5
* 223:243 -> 234.5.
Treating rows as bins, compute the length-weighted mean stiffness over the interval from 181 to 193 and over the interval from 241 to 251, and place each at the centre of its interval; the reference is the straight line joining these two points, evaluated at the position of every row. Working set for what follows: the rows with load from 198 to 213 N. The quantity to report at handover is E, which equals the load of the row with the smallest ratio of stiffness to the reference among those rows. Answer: 209.5 N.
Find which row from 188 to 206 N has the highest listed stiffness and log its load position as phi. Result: 197.0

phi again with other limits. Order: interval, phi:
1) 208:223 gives 222.0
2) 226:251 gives 234.5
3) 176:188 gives 184.5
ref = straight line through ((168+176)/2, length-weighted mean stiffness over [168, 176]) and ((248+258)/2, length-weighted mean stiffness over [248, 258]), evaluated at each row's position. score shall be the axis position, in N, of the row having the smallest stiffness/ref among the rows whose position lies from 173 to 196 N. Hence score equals 194.5 N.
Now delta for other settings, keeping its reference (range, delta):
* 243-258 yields 15.5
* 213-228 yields 14.3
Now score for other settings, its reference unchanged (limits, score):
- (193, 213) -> 209.5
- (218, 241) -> 219.5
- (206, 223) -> 209.5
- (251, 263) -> 262.0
